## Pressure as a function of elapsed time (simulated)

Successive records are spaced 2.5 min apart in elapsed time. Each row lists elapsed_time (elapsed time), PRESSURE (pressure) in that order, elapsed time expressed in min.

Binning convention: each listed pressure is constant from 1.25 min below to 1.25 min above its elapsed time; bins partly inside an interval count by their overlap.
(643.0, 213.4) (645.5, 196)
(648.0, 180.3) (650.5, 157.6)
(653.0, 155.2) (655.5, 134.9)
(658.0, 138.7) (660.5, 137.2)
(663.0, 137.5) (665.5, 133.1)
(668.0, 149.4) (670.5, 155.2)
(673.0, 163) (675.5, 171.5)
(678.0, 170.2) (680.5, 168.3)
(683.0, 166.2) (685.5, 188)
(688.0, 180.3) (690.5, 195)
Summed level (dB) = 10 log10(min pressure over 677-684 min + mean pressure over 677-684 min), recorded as 25.2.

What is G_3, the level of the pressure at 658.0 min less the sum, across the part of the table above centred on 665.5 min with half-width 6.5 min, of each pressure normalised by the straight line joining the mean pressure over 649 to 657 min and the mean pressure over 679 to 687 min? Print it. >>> 134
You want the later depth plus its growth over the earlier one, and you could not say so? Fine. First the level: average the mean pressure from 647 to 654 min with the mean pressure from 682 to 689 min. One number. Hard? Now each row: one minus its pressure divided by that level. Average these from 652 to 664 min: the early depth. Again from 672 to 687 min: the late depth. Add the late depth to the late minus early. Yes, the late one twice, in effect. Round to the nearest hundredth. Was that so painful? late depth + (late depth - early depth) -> -0.18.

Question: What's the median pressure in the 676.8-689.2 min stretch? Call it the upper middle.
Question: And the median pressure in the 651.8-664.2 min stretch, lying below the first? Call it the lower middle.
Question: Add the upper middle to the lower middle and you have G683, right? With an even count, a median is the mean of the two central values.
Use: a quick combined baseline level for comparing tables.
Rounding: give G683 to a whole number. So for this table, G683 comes 308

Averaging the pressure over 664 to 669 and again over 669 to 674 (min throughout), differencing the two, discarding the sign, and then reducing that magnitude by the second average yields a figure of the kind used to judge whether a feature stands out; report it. -141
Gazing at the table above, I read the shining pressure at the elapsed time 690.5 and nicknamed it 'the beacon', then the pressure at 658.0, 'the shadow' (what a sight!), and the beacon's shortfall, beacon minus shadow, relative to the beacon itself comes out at 0.29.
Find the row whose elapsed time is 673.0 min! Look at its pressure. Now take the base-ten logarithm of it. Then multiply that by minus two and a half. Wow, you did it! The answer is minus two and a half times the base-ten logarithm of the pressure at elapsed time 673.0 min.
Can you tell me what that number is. -5.53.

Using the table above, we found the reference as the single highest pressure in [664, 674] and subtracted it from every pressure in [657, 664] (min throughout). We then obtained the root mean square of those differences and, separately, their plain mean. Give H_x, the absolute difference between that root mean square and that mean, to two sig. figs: 50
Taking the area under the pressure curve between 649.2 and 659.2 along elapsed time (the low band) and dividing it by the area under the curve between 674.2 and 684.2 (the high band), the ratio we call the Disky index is 0.87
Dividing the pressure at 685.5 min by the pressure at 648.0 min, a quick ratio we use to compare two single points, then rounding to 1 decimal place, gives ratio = 1.0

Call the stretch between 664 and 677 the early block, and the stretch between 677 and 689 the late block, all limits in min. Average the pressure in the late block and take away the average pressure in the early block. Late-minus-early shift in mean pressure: 20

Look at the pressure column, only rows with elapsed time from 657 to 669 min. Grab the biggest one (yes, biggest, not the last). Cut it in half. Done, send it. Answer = 75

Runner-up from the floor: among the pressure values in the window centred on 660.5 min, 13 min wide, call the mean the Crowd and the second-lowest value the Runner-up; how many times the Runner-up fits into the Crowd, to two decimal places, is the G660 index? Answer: 1.01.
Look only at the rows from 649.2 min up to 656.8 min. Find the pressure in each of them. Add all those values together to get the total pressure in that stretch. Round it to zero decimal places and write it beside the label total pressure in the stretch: 448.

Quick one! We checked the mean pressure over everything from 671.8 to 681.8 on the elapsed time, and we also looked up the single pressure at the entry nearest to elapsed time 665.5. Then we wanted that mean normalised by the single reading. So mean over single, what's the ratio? 1.26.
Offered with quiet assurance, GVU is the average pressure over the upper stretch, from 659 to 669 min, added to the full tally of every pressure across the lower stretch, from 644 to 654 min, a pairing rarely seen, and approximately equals 828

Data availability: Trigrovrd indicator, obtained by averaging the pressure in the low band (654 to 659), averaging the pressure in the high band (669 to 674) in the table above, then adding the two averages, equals 296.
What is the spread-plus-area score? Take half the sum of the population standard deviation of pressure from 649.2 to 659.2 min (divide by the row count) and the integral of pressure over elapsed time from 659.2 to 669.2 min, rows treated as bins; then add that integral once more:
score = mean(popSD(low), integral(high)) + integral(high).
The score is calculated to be 2094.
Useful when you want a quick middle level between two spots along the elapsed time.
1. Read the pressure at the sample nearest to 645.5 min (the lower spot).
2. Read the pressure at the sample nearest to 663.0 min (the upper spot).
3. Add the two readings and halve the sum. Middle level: 167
